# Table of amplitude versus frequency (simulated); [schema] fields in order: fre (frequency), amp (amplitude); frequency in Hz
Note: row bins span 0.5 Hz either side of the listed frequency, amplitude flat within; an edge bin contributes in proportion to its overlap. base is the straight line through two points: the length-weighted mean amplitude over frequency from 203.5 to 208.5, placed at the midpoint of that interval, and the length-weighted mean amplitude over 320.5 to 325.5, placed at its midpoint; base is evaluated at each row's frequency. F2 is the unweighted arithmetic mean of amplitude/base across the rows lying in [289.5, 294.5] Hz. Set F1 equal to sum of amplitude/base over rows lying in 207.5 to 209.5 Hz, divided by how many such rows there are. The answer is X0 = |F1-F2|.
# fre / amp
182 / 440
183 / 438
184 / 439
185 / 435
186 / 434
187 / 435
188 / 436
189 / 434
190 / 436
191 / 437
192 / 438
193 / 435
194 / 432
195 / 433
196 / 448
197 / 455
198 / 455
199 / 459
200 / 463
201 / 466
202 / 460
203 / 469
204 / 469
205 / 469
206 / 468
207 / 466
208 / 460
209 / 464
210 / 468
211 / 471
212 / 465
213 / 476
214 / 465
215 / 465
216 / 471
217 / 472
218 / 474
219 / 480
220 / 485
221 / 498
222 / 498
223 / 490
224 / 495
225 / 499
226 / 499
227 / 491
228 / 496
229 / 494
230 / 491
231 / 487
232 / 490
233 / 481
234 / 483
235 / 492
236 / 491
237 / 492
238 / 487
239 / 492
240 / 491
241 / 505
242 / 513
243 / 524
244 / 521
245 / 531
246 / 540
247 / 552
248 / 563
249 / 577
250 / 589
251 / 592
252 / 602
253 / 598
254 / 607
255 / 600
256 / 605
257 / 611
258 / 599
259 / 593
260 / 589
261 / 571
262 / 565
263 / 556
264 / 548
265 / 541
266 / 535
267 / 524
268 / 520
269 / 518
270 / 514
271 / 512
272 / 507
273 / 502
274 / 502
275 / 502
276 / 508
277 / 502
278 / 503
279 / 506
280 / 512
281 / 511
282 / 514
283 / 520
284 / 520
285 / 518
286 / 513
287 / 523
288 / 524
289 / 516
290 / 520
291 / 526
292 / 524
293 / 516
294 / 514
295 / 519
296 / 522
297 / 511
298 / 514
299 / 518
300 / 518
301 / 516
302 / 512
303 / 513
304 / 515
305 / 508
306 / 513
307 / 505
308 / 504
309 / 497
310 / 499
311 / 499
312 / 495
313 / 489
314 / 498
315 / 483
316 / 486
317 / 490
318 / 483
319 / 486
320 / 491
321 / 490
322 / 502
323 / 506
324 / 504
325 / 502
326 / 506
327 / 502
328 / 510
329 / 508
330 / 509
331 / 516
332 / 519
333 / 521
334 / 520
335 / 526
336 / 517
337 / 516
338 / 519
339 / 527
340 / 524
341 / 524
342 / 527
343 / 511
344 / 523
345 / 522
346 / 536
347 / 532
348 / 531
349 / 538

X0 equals 0.07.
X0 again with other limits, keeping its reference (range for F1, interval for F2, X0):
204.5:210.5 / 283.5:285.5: 0.06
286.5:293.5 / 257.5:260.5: 0.17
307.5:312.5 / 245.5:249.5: 0.16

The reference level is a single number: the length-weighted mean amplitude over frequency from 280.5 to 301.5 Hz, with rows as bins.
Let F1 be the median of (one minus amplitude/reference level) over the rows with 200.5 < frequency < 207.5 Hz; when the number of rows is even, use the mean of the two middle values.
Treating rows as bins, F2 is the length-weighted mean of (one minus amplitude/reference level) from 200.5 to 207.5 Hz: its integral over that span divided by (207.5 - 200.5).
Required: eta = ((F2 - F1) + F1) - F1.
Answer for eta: 0.002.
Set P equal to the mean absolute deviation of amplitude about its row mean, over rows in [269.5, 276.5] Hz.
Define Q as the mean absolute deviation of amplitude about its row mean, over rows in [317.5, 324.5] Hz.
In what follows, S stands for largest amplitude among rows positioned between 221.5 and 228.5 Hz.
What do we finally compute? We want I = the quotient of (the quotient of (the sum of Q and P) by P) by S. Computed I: 0.0060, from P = 4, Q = 8.1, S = 499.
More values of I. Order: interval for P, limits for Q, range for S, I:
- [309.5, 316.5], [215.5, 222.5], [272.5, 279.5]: 0.0052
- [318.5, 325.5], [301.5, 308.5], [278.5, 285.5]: 0.0029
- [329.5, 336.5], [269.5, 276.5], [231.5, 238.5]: 0.0043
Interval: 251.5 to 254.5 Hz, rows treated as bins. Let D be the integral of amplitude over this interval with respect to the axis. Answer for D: 1807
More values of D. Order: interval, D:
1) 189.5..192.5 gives 1311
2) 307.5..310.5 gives 1500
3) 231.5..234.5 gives 1454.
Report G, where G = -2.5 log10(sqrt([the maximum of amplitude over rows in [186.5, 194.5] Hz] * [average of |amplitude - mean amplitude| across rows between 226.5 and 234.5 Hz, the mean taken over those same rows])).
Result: -4.07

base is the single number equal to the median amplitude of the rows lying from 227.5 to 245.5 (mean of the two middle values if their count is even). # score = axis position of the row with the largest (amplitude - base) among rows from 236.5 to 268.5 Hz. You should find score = 257 Hz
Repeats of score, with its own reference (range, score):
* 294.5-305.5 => 296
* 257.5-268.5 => 258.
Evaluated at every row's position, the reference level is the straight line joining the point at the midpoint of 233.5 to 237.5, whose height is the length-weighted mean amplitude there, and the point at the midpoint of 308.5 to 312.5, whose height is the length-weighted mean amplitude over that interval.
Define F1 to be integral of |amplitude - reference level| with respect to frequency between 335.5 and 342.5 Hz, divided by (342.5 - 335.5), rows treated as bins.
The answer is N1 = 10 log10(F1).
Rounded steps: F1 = 21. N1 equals 13.3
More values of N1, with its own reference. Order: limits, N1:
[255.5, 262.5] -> 19.9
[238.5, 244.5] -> 12.4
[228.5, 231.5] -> 4.9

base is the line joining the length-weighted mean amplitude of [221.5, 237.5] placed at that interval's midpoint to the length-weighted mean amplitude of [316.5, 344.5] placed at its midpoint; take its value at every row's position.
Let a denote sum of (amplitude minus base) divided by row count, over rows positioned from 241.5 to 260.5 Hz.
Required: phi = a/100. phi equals 0.78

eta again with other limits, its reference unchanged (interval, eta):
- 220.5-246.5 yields -0.011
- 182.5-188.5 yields -0.001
